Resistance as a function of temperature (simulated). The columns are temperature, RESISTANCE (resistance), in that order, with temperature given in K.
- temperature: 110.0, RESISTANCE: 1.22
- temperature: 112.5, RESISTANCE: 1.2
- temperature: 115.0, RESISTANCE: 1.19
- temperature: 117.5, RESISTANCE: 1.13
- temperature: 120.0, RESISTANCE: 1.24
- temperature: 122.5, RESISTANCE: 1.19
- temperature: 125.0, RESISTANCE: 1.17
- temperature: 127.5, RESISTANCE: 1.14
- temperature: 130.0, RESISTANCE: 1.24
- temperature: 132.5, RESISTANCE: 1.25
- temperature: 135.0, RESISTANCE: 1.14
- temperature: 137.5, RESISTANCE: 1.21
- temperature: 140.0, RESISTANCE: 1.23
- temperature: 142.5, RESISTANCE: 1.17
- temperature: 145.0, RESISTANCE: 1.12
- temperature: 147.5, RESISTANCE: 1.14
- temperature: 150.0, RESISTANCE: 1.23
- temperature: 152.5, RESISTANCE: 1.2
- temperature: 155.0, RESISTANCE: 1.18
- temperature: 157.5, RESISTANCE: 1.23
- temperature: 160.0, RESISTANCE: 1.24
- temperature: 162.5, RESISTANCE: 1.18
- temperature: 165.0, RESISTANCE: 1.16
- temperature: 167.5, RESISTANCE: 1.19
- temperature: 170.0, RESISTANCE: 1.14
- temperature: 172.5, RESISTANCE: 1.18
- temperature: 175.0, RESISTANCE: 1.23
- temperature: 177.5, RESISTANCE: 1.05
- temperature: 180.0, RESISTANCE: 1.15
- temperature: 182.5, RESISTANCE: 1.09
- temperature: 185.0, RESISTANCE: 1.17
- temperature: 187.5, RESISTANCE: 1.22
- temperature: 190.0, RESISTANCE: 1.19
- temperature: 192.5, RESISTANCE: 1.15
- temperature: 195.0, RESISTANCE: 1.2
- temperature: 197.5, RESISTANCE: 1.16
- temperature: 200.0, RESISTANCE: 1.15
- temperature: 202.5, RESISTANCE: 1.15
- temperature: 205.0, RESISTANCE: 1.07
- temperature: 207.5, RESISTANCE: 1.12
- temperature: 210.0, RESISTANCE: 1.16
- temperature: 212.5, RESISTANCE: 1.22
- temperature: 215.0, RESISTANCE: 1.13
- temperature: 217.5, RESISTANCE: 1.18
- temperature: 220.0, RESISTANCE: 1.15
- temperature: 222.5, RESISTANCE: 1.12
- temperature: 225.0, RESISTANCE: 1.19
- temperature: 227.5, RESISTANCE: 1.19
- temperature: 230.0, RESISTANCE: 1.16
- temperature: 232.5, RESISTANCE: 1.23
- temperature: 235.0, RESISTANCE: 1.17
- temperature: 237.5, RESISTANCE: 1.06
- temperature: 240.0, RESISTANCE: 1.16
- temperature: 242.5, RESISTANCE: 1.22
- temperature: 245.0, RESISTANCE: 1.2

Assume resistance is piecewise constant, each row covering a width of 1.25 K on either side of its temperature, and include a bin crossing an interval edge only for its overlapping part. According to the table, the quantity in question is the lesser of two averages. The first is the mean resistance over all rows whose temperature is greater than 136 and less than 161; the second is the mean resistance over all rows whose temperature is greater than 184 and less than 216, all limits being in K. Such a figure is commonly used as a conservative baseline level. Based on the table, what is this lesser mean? 1.16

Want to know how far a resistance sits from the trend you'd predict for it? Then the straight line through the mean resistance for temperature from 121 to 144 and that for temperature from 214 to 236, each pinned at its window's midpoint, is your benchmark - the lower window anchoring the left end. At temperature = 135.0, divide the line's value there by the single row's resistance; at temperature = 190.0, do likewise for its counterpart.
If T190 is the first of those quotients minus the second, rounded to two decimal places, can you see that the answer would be 0.06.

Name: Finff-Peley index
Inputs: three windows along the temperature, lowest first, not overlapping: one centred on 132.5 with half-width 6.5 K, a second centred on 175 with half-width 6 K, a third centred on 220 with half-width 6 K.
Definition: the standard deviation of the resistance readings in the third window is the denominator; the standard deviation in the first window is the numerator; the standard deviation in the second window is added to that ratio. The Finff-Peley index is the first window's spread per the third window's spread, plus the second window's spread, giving 1.8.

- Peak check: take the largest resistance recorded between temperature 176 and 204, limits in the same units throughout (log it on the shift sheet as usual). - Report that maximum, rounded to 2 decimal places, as 1.22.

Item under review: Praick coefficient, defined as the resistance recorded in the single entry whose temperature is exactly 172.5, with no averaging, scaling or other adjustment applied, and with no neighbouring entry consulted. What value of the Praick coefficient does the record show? 1.18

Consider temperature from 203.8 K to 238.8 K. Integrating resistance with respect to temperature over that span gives 40.4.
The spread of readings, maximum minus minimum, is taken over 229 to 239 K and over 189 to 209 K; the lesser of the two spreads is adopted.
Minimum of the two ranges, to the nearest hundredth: 0.13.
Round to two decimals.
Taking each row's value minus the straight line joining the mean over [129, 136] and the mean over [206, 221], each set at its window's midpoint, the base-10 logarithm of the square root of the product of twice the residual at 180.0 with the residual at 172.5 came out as -1.74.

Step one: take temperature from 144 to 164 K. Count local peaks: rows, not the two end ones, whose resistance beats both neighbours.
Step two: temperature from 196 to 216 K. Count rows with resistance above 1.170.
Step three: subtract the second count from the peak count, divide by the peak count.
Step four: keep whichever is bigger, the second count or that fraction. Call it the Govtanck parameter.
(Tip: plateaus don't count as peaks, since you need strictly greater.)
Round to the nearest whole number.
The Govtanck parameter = 1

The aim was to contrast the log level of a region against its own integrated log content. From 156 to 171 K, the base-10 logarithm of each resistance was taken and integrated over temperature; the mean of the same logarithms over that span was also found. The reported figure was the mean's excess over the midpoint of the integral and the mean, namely -0.53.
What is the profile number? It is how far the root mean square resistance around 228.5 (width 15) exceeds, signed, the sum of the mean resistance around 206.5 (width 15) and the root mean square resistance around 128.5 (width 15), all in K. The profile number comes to -1.16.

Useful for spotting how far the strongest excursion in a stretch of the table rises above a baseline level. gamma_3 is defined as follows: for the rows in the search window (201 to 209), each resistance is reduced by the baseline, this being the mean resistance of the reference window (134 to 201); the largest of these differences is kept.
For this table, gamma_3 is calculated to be -0.02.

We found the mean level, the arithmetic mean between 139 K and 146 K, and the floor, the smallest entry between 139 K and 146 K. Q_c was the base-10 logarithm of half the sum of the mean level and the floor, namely 0.059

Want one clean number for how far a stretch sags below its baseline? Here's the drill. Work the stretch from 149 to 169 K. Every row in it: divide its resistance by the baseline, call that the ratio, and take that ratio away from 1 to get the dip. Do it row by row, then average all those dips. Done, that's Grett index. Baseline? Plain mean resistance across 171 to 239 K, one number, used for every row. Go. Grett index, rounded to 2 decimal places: -0.04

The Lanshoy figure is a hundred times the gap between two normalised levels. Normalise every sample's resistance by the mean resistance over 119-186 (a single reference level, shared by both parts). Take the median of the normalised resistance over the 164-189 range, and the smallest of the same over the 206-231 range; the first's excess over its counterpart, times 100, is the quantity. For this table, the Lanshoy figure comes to 3.8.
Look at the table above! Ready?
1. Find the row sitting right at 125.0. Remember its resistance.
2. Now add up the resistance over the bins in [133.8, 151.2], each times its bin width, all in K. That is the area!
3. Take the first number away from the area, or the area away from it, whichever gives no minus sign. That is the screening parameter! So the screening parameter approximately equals 19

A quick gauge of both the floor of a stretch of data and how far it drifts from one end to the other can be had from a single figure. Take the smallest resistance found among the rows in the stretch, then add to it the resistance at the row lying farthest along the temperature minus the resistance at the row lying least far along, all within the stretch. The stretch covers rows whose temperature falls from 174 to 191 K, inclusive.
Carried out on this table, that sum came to 1.01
